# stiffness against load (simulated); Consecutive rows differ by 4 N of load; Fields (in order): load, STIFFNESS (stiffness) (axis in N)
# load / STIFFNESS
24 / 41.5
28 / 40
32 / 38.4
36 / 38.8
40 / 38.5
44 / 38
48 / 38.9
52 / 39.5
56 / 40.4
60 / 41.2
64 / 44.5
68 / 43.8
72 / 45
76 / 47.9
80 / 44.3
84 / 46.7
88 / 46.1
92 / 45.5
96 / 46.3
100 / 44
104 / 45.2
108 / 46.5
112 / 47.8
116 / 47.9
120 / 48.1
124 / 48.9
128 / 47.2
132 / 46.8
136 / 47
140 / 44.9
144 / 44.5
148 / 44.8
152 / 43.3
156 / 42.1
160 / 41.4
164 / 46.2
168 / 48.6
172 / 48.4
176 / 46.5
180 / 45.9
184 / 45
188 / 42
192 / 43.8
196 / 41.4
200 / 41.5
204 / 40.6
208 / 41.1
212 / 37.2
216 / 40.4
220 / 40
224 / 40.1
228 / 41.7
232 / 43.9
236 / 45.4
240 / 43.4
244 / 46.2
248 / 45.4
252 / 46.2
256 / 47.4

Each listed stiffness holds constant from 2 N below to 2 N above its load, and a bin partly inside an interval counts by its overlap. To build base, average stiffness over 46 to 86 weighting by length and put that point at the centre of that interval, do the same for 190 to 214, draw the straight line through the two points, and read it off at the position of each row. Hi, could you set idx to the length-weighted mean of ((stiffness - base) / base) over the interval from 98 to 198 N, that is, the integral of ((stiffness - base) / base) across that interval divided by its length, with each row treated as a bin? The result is 0.09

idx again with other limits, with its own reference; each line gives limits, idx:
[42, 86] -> -0.01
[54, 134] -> 0.07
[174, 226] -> 0.02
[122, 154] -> 0.09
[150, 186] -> 0.09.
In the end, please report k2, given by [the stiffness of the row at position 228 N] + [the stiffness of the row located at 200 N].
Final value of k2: 83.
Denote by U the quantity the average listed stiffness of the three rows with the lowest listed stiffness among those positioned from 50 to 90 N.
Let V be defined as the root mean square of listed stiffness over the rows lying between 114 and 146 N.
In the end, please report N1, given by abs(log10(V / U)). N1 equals 0.065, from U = 40.4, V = 46.9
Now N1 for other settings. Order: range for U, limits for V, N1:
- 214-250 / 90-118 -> 0.061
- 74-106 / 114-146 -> 0.023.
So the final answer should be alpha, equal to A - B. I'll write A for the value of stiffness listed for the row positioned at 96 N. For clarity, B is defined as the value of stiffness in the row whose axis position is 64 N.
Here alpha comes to 1.8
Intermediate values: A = 46.3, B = 44.5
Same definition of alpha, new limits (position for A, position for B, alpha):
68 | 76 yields -4.1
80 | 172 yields -4.1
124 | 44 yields 10.9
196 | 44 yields 3.4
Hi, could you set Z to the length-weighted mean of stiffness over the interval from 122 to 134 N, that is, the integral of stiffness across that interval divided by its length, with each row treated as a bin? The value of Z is 48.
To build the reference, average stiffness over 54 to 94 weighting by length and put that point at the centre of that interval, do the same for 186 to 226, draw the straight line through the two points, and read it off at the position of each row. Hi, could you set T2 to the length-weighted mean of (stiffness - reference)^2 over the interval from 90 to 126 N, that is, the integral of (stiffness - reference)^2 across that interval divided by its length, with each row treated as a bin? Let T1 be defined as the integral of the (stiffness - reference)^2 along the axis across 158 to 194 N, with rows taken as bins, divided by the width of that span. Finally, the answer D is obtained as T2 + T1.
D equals 32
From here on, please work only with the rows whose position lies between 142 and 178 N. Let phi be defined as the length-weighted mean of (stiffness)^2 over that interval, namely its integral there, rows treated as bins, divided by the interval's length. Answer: 2039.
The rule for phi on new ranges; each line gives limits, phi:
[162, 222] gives 1880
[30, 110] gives 1858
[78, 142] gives 2159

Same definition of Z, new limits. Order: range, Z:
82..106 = 46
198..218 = 40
